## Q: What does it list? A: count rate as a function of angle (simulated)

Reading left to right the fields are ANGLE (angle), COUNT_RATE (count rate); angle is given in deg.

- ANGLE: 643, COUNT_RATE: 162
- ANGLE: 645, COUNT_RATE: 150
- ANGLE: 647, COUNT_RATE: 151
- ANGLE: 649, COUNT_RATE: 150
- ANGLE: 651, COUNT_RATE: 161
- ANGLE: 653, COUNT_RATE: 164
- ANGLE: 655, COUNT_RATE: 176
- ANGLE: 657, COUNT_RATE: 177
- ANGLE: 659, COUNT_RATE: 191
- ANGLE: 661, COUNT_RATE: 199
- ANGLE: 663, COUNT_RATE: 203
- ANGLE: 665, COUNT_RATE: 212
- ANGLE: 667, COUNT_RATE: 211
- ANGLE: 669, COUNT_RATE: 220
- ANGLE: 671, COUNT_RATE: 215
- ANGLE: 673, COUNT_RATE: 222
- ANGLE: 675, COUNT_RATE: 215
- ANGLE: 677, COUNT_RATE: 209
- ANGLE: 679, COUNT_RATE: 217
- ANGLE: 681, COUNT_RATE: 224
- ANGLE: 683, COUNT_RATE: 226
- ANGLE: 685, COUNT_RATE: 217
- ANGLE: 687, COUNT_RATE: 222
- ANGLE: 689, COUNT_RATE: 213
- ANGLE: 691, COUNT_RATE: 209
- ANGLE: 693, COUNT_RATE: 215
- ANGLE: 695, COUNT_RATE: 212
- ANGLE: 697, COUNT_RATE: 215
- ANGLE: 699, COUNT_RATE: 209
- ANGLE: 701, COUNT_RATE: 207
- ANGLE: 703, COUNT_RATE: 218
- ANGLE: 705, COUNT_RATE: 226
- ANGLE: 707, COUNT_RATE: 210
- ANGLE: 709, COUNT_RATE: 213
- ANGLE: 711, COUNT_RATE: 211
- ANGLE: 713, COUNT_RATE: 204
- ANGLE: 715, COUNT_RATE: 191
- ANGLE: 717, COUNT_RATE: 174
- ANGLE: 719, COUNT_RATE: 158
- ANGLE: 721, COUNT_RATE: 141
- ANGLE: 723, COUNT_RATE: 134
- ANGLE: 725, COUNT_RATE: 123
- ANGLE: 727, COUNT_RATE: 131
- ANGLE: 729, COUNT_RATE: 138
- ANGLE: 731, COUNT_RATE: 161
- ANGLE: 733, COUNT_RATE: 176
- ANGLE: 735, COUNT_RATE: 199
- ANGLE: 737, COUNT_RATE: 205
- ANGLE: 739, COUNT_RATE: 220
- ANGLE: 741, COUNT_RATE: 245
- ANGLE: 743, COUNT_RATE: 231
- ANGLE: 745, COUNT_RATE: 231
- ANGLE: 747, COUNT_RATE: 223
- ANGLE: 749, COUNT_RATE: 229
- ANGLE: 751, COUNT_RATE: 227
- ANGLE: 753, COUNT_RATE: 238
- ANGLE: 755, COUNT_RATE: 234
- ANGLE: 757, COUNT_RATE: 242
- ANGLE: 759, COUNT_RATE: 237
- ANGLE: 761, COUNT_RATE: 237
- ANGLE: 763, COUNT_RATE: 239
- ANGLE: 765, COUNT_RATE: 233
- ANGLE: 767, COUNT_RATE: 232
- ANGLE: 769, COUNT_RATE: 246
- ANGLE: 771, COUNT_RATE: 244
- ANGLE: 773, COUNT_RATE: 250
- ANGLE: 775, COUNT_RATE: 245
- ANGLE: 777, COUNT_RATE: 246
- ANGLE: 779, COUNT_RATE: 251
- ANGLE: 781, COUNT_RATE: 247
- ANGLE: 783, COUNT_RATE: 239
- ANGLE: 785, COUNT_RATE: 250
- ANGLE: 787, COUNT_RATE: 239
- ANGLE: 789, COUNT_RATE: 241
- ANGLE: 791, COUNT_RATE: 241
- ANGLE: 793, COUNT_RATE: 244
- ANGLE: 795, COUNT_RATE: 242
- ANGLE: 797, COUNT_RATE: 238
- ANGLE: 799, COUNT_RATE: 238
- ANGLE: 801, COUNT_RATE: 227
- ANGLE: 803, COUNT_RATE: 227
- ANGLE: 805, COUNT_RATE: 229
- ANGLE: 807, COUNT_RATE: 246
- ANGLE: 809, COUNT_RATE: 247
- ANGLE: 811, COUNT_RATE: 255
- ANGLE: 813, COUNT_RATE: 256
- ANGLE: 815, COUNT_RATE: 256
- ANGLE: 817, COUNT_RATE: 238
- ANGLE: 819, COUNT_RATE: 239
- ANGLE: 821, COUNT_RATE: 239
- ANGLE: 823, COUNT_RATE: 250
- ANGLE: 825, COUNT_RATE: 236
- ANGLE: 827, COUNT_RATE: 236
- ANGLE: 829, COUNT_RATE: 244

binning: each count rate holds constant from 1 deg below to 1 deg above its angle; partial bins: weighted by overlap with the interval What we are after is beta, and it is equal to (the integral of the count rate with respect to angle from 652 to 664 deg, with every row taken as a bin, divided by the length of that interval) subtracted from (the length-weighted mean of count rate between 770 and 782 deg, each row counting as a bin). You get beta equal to 62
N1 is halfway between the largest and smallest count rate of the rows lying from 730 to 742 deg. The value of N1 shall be 203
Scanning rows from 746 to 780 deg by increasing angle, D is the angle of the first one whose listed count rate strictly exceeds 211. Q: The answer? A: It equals 747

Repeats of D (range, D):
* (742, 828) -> 743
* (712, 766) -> 739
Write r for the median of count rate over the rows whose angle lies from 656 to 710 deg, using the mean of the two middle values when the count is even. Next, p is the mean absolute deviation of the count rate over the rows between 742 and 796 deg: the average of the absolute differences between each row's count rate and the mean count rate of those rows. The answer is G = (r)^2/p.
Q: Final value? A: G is 7695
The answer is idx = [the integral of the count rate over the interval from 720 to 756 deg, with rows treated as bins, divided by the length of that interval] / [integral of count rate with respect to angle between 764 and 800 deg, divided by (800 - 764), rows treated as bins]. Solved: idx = 0.8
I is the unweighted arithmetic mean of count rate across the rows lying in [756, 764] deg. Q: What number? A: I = 239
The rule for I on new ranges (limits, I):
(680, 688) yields 222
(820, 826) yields 242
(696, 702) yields 210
